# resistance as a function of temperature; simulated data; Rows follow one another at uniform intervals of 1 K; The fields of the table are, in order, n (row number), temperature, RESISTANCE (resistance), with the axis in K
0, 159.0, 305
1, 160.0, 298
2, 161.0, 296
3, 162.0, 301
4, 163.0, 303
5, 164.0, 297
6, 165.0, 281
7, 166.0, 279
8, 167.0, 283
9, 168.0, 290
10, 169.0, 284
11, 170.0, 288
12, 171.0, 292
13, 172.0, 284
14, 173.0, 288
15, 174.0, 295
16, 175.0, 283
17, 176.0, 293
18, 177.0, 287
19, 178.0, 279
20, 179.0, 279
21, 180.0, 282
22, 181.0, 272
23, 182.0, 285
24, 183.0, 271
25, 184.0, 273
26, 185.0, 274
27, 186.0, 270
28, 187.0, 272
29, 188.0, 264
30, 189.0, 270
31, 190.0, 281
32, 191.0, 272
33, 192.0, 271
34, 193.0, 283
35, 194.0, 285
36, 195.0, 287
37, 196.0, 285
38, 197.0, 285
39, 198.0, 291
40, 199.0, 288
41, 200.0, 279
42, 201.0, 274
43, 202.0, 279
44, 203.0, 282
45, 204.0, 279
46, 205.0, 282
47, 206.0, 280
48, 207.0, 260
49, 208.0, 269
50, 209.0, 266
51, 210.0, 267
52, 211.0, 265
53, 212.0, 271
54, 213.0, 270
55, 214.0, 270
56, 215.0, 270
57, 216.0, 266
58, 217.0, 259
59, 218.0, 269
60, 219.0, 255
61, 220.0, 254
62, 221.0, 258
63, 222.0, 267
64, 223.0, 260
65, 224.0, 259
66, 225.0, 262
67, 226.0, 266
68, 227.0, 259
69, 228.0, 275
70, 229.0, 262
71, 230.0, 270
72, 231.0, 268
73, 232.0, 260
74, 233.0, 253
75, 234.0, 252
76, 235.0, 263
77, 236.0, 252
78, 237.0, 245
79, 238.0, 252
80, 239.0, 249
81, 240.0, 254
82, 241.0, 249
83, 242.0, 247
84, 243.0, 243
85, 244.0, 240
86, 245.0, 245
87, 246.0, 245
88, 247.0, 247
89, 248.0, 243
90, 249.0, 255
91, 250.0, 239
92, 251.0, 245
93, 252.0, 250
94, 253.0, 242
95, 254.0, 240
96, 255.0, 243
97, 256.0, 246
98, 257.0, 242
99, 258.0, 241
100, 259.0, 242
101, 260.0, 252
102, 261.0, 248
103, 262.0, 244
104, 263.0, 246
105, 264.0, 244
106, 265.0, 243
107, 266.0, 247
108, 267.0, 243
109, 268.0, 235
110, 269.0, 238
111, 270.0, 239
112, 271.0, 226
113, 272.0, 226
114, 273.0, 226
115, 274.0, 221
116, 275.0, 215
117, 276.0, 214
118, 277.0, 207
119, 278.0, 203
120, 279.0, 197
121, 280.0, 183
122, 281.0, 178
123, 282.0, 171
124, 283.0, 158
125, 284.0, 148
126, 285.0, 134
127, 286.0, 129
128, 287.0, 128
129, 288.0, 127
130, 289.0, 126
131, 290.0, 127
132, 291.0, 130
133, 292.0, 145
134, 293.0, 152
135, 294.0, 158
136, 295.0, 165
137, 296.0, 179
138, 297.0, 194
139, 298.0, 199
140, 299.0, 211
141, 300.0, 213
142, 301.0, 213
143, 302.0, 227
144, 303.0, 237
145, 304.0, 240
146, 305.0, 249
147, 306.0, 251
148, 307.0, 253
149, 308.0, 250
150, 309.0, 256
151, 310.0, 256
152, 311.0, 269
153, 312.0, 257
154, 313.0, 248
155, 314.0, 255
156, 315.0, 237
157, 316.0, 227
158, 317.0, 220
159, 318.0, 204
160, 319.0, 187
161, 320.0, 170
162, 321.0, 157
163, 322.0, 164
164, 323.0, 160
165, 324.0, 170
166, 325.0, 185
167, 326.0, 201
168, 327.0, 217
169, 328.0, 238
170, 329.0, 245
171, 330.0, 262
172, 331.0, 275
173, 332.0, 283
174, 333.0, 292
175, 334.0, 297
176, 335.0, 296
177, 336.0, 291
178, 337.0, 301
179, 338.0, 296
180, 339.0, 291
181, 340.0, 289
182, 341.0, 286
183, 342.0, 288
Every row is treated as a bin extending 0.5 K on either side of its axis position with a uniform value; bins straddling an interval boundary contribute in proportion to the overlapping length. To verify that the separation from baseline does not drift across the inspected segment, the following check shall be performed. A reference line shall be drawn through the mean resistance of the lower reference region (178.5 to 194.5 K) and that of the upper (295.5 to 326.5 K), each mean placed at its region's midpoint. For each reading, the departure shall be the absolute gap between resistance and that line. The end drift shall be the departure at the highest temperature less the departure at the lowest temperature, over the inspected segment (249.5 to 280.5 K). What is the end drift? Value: 42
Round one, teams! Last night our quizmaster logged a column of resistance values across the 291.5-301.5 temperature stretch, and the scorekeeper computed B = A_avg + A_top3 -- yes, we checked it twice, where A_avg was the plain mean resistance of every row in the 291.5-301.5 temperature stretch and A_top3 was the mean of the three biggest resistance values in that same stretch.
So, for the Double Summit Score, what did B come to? 395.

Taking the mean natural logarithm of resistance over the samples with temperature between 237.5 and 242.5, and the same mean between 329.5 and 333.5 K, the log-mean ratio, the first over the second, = 0.98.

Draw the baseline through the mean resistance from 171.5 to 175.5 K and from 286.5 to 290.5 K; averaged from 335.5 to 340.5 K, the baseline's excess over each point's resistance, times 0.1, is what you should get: -24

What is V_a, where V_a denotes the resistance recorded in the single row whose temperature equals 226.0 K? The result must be 266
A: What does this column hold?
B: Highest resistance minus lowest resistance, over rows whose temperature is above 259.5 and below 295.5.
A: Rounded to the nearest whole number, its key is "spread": 126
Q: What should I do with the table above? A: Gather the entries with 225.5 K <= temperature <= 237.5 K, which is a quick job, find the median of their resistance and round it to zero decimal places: 261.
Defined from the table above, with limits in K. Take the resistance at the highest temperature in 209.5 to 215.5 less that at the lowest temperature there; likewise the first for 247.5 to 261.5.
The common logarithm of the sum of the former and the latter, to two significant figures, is 0.90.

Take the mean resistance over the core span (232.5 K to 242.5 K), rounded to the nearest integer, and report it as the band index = 252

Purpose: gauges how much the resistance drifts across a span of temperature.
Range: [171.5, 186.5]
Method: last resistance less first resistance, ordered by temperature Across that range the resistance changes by -14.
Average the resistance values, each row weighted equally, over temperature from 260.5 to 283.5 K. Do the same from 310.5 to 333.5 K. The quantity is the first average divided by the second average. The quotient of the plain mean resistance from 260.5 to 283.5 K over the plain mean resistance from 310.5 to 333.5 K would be 1.0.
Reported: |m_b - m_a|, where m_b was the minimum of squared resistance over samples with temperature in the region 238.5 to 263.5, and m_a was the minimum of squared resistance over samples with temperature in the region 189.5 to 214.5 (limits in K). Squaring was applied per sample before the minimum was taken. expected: 10479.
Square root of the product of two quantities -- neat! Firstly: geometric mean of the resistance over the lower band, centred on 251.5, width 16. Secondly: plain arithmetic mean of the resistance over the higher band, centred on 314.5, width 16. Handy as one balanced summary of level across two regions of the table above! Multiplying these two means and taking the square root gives 235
